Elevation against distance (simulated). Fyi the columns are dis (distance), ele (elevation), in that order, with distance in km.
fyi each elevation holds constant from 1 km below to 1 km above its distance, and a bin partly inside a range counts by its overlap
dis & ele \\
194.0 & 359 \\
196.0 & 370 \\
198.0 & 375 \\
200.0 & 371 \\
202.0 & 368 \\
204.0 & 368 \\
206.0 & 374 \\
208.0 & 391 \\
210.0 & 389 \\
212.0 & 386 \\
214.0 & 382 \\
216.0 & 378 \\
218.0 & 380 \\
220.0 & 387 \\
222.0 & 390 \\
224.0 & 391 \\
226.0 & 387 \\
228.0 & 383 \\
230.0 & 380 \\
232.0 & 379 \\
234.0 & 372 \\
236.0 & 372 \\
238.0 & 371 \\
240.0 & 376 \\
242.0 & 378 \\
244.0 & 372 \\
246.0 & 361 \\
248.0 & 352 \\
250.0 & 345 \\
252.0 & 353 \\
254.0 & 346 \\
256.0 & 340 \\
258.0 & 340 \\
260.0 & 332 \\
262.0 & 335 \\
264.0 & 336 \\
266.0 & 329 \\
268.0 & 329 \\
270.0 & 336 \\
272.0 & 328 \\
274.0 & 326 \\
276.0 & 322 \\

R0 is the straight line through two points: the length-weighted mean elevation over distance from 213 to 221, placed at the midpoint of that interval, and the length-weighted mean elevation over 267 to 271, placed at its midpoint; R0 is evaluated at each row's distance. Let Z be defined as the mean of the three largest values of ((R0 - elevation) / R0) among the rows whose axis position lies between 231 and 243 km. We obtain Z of -0.02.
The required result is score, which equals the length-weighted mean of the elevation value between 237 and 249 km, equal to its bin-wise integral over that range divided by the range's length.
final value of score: 368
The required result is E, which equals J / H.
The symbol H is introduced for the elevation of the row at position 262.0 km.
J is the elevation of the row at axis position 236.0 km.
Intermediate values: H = 335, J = 372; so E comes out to 1.11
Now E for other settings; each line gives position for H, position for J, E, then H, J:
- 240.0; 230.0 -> 1.01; 376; 380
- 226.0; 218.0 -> 0.98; 387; 380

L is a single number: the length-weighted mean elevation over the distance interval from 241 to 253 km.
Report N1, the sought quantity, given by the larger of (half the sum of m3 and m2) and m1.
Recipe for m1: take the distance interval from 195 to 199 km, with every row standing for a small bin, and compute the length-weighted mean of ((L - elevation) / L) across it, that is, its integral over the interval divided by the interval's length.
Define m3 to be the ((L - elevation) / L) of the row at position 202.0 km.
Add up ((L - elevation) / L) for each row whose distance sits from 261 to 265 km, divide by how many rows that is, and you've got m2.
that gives 0.02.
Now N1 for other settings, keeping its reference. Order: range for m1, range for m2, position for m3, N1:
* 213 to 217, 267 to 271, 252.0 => 0.05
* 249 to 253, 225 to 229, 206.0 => 0.03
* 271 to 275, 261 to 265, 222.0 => 0.09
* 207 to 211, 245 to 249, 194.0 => 0.01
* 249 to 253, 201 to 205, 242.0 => 0.03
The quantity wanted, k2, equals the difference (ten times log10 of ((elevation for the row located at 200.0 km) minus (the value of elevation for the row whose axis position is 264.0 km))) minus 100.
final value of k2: -85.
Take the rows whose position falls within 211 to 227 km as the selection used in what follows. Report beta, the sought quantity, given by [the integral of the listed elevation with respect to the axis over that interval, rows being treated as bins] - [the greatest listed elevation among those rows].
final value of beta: 5771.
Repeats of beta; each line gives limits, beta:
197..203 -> 1853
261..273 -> 3650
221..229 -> 2711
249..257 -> 2415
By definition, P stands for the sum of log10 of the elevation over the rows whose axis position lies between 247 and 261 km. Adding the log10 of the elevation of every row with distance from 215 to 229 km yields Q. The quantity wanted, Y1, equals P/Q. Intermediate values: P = 17.8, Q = 18.1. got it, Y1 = 0.98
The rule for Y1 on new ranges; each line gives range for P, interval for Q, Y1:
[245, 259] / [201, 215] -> 0.99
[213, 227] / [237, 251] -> 1.01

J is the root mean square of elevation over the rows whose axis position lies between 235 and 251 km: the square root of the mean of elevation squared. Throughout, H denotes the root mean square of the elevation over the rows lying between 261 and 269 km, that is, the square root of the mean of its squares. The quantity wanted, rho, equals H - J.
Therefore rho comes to -34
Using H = 332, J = 366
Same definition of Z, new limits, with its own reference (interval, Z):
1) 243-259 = 0.01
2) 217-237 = -0.01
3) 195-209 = 0.07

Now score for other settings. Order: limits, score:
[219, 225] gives 389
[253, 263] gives 339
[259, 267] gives 333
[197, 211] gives 377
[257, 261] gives 336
